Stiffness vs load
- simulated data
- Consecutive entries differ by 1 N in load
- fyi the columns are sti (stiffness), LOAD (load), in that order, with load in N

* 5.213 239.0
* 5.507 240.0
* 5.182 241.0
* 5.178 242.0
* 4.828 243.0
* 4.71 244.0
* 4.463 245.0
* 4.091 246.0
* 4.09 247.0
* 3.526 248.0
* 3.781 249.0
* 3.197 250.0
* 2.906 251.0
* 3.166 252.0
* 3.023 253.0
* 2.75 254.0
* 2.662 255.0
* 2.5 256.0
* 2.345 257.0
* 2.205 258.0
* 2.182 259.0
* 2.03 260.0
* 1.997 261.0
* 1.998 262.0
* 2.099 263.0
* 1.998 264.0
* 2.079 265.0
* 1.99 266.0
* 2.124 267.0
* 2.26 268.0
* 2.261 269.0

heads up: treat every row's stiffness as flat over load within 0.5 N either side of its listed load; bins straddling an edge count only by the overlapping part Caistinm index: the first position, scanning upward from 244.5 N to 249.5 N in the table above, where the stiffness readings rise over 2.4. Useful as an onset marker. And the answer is 245.0 N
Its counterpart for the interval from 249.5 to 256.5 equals 250.0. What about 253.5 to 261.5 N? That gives 254.0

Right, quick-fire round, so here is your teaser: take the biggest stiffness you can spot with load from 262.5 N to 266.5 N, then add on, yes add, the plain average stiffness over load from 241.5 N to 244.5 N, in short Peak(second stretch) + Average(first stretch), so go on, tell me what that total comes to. 7.0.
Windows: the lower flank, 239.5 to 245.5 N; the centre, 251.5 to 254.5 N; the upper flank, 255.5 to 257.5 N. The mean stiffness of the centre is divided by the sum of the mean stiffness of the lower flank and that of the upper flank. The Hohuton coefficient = 0.40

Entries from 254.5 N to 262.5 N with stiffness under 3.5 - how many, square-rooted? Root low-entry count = 2.8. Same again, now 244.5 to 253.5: 2.0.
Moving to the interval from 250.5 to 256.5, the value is 2.4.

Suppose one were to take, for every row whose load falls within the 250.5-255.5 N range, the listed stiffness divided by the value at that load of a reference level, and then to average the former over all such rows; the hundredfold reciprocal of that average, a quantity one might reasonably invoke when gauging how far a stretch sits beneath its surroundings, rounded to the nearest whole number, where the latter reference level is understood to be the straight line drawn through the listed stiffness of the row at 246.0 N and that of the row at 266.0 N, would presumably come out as 116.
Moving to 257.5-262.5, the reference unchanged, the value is 126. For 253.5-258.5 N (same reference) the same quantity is 122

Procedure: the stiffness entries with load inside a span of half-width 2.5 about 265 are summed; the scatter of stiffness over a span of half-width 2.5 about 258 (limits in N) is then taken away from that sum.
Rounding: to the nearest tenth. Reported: 10.1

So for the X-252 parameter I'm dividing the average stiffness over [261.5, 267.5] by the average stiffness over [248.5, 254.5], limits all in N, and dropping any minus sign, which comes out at 0.65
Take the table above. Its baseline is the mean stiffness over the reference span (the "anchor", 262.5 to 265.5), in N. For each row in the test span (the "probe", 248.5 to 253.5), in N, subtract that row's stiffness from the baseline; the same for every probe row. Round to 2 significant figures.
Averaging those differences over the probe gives -1.2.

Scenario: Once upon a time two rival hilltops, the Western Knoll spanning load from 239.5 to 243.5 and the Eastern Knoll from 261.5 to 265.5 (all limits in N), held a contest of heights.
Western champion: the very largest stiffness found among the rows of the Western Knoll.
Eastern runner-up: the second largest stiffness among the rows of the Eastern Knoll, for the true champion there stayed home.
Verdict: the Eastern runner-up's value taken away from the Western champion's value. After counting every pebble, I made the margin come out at 3.4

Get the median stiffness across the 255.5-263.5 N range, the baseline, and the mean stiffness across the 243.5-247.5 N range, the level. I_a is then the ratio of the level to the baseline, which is 2.0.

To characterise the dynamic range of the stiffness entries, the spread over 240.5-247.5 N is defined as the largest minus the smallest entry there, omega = 1.1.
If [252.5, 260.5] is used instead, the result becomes 1.0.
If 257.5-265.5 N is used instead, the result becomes 0.2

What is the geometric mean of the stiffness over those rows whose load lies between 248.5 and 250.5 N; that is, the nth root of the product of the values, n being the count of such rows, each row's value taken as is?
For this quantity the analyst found 3.5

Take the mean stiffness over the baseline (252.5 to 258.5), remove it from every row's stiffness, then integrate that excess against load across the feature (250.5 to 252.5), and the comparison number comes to 0.9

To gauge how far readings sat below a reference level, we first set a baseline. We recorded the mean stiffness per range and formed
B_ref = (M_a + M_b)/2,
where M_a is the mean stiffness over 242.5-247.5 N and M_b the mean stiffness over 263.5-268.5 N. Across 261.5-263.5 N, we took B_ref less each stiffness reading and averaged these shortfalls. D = 1.2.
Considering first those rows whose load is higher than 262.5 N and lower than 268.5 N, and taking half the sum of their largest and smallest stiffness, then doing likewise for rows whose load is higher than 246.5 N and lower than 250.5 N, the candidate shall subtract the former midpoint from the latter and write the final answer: 1.52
